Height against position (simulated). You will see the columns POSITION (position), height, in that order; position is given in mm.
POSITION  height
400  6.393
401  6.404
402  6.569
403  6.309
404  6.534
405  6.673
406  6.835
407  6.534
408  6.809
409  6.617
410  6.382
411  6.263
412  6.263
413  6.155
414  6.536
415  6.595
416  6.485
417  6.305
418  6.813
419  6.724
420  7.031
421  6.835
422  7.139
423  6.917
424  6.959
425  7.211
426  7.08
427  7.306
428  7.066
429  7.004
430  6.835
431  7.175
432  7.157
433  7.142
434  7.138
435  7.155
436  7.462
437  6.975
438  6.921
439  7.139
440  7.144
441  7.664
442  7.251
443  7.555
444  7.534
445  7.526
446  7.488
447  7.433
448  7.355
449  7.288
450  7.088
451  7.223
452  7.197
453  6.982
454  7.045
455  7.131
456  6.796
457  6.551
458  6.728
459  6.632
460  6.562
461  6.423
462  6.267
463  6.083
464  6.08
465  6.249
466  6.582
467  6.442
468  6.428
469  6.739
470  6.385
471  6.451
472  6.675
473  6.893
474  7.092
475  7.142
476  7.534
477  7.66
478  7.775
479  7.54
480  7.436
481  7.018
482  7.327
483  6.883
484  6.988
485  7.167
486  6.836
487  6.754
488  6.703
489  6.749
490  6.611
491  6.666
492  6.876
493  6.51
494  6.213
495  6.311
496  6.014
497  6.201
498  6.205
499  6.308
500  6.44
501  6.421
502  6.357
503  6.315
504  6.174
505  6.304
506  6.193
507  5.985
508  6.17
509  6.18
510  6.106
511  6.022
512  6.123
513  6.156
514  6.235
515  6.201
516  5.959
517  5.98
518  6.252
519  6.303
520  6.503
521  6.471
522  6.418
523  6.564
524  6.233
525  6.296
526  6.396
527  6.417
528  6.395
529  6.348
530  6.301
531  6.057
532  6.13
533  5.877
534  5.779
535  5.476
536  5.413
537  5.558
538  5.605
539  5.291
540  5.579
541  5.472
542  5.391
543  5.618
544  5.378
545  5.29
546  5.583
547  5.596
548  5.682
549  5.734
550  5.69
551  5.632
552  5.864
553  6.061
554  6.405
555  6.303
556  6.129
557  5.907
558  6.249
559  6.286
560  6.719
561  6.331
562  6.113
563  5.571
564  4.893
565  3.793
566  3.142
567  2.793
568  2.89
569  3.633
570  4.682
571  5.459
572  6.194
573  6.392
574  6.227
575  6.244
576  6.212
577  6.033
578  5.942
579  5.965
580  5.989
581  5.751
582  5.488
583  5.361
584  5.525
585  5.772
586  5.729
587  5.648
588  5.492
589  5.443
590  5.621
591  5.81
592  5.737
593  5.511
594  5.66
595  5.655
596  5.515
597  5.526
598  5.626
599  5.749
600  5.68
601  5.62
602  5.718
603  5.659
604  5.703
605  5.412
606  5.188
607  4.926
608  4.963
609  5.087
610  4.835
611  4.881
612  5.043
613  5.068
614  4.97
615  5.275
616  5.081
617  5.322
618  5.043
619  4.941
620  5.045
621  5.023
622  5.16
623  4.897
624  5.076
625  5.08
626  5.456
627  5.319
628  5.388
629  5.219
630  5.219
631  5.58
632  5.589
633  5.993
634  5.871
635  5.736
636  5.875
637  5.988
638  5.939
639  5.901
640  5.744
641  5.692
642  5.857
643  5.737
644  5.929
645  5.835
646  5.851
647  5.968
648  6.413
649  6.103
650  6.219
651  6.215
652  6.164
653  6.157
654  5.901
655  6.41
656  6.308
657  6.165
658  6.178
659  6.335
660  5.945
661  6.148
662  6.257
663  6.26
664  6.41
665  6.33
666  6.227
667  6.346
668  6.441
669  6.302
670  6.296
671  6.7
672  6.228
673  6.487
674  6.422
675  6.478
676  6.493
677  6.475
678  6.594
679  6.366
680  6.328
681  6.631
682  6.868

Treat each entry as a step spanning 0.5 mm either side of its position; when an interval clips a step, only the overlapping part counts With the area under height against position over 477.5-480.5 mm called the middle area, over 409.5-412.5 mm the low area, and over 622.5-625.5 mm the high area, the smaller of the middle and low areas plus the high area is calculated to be 34.0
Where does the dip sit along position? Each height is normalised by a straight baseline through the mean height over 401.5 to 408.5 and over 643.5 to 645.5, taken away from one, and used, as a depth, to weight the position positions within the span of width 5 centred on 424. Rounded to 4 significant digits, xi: 424.1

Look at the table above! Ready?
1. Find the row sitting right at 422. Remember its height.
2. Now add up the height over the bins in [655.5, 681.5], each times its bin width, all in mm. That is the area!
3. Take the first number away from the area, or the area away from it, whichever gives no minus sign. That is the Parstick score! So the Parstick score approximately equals 158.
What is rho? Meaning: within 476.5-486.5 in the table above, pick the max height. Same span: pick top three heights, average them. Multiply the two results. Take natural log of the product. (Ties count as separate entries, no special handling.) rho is 4.09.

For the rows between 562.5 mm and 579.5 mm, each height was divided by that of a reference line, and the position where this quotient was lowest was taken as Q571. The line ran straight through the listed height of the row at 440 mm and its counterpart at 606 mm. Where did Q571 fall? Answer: 567 mm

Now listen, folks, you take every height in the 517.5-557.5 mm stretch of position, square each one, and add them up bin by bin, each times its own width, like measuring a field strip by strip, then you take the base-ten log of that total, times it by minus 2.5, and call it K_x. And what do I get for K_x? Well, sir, -7.9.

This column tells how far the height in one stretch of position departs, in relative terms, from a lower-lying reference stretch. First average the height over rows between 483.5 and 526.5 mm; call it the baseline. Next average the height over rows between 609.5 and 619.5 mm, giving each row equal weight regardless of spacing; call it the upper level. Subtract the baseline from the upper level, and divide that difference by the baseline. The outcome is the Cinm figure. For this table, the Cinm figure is -0.21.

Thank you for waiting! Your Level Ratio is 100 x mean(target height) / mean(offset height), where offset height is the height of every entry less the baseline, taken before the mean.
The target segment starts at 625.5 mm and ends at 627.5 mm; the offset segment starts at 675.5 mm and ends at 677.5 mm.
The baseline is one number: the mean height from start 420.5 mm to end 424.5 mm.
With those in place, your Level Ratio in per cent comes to -1126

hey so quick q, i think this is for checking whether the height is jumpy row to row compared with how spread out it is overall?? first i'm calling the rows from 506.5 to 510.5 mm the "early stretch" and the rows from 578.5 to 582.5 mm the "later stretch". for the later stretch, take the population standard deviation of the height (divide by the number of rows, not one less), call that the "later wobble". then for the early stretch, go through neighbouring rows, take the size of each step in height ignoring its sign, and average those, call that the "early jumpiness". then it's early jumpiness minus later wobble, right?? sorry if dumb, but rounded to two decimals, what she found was -0.11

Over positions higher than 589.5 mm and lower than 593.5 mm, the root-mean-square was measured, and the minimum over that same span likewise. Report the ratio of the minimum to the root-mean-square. 0.972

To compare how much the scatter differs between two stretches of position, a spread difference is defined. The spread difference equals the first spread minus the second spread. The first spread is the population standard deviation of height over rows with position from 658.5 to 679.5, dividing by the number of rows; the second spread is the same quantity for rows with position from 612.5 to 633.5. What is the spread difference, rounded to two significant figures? -0.10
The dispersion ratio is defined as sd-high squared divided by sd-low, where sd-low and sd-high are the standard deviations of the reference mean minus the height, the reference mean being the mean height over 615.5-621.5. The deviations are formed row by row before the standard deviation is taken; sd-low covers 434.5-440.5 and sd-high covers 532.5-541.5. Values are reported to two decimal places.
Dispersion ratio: 0.17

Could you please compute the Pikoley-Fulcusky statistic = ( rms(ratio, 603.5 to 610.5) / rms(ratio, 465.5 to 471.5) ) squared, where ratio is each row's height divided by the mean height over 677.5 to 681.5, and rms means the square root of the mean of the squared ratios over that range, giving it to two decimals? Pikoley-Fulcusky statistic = 0.63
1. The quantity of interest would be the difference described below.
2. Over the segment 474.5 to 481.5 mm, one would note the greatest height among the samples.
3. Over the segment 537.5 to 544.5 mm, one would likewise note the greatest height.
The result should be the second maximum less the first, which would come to -2.2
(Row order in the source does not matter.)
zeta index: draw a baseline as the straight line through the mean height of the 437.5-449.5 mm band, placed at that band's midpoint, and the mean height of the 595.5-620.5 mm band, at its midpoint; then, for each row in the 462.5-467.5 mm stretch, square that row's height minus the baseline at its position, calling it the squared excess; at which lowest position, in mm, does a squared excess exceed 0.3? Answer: 463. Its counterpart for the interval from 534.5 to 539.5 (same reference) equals 535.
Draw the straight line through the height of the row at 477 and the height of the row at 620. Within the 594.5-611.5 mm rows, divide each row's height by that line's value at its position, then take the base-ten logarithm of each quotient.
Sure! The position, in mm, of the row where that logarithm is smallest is 610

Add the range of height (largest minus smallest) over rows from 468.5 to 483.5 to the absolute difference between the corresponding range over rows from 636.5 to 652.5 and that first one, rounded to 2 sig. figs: 2.1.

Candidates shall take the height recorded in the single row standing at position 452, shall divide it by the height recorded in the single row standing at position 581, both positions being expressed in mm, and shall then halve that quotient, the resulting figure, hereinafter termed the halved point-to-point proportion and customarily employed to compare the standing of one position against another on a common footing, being 0.63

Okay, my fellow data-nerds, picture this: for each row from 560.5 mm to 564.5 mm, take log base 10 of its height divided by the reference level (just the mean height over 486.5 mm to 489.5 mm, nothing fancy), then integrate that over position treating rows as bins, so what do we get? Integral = -0.29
